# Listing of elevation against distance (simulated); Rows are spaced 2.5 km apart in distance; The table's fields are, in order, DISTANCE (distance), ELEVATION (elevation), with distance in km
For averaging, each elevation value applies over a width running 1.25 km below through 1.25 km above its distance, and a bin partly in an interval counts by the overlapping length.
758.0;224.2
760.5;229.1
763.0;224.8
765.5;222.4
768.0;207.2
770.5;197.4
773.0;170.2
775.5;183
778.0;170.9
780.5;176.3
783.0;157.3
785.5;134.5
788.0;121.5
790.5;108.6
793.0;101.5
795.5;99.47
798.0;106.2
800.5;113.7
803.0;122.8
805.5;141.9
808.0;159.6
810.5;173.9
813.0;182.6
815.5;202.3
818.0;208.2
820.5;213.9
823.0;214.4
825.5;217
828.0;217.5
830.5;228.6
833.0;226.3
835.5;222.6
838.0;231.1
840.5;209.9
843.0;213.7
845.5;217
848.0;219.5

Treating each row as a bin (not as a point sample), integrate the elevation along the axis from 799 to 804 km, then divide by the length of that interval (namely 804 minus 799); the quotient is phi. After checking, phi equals 117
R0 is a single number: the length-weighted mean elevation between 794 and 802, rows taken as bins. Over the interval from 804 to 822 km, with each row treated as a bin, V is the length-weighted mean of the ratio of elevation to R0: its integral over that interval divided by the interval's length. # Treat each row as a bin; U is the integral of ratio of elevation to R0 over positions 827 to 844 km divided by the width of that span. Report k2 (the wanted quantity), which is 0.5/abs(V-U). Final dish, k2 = 1.4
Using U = 2.1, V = 1.71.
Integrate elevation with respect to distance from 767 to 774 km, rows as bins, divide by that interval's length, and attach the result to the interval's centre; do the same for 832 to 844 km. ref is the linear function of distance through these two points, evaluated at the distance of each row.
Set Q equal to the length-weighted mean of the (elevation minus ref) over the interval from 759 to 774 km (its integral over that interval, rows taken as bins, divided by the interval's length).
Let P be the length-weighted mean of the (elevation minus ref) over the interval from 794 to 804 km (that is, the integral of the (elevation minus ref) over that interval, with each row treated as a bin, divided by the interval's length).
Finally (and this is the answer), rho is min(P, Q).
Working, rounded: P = -94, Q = 19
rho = -94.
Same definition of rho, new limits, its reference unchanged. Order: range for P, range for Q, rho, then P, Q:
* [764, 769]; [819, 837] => 4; 26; 4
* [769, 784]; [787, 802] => -94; -18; -94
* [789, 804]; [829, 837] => -94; -94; 7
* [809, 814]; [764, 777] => -32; -32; 4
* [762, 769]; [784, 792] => -77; 29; -77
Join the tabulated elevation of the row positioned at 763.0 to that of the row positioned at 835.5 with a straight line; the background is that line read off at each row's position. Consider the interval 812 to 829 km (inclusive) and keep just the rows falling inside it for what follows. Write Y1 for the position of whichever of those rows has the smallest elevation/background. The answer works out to 813.0 km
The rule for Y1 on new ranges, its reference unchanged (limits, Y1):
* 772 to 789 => 788.0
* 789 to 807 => 795.5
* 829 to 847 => 840.5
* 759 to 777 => 773.0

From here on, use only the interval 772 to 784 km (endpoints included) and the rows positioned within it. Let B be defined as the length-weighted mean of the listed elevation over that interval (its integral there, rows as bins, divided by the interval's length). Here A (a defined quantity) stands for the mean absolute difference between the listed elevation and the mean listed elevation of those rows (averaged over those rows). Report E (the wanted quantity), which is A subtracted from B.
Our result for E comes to 165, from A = 6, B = 172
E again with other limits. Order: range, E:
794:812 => 108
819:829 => 214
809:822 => 181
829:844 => 215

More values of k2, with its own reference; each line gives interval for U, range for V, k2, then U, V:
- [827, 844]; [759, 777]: 3.2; 2.1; 1.92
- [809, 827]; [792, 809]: 0.7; 1.9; 1.13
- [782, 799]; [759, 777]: 0.6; 1.1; 1.92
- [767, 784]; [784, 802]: 0.8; 1.7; 1.06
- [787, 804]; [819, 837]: 0.5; 1.0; 2.06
